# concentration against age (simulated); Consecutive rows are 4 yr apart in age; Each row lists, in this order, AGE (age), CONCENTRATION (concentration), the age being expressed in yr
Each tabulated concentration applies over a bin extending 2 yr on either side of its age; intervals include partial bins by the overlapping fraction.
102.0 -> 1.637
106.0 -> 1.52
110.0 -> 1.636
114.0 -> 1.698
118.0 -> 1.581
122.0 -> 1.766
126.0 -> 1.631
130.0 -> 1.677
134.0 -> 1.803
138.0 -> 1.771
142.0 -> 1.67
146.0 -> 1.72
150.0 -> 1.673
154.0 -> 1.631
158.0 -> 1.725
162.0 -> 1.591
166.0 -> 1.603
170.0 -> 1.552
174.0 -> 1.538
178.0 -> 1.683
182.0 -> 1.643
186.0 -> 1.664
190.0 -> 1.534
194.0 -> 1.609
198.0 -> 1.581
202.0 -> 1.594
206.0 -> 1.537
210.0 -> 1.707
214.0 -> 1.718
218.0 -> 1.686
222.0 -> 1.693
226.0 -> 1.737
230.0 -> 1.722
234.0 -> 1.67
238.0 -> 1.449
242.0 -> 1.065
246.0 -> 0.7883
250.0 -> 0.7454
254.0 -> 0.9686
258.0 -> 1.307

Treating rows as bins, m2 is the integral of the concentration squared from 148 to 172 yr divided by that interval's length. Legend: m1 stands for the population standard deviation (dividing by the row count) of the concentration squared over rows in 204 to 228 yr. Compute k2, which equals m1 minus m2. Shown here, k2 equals -2.4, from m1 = 0.215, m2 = 2.7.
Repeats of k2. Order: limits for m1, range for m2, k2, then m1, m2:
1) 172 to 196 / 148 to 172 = -2.5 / 0.186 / 2.7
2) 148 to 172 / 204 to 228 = -2.6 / 0.186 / 2.8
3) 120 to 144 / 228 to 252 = -1.5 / 0.217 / 1.7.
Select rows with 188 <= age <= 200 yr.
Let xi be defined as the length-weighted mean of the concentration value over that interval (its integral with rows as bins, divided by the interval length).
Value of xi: 1.57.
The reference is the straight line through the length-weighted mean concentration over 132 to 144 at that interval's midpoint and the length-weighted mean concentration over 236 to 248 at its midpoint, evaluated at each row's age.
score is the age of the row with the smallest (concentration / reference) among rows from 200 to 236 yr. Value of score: 206.0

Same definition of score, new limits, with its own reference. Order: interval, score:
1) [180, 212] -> 190.0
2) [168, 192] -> 170.0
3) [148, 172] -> 154.0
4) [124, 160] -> 126.0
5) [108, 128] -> 118.0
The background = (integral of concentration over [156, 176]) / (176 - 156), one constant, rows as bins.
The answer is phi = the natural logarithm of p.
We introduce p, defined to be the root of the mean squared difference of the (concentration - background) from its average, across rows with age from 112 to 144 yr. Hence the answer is -2.6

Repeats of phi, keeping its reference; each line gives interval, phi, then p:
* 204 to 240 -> -2.4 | 0.092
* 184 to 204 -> -3.2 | 0.042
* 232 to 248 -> -1.1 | 0.340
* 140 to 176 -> -2.7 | 0.064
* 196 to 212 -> -2.8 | 0.063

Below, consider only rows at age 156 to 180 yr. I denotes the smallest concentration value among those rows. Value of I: 1.538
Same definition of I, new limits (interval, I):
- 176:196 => 1.534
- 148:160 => 1.631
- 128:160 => 1.631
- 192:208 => 1.537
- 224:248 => 0.7883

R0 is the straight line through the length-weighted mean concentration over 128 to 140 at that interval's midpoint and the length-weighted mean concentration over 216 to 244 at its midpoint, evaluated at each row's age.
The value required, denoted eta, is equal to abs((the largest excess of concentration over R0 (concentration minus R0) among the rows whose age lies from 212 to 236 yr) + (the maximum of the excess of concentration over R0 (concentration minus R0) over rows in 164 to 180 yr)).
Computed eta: 0.168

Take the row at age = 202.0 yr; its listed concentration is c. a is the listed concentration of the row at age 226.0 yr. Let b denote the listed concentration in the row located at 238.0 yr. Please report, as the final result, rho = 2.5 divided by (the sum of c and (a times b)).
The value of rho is 0.608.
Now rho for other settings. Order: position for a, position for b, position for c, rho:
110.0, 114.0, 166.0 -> 0.571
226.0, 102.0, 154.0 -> 0.559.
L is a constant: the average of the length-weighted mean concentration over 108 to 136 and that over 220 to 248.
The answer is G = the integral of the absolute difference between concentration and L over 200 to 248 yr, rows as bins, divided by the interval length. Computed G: 0.20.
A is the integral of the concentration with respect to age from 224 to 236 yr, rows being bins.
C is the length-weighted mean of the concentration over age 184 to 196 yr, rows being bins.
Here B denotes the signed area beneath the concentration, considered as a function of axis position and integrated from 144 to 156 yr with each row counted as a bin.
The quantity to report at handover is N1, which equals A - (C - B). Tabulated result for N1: 39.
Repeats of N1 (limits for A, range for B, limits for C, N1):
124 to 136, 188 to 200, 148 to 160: 38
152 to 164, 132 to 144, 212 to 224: 39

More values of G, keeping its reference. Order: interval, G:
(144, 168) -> 0.09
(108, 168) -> 0.11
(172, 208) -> 0.05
